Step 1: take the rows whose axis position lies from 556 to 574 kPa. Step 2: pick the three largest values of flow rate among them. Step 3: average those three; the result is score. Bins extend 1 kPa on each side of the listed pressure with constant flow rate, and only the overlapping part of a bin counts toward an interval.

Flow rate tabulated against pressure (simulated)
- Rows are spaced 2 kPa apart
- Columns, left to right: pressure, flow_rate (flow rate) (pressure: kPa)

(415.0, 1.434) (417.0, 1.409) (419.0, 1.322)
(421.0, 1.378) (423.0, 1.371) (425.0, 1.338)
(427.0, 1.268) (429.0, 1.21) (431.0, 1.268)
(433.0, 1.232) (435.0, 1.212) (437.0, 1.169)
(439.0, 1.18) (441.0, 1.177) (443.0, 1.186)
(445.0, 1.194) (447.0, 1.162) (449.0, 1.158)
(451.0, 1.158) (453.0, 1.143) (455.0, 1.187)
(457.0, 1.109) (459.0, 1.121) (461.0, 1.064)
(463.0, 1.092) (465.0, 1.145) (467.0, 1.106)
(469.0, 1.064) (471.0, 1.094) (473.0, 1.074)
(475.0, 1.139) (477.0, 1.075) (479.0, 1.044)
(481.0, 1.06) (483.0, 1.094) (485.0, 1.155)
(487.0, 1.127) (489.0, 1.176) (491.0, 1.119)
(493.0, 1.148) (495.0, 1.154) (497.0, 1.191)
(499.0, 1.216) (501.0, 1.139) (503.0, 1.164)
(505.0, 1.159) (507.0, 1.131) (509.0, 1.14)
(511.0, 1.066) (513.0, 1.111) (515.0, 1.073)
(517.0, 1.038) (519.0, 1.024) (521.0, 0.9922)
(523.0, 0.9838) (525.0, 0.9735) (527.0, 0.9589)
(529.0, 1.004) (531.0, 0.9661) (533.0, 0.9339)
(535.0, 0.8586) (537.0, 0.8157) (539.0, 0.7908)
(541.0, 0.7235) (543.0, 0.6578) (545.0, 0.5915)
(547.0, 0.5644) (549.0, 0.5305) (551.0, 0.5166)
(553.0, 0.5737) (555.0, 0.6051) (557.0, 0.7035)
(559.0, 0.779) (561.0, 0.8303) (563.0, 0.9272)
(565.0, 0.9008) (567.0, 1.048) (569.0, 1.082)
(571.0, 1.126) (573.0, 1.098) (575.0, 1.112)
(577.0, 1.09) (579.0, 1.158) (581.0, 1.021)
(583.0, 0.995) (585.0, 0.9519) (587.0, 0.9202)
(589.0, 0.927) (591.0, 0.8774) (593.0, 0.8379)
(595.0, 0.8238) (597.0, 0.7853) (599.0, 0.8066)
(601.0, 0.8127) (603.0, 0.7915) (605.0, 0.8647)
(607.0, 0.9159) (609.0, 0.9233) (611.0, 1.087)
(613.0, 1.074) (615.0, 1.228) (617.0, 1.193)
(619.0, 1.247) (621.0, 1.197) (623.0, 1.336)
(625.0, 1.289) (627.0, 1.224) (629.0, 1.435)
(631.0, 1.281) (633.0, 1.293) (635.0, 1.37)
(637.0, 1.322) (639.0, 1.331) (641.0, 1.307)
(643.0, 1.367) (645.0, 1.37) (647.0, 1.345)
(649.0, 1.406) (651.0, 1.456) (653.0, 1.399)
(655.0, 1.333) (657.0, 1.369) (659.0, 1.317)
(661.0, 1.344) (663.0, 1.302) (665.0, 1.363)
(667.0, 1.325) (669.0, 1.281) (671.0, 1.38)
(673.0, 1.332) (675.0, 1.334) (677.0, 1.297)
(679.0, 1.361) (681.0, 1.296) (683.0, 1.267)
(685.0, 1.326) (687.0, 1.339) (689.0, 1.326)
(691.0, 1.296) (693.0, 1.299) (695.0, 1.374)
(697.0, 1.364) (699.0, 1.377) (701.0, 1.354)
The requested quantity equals 1.10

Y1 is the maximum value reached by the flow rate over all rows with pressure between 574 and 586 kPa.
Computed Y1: 1.158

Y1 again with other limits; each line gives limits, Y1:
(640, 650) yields 1.406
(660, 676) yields 1.38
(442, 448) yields 1.194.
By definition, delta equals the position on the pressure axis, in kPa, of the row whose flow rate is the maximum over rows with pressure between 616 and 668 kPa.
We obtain 651.0 kPa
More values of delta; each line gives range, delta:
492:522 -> 499.0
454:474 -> 455.0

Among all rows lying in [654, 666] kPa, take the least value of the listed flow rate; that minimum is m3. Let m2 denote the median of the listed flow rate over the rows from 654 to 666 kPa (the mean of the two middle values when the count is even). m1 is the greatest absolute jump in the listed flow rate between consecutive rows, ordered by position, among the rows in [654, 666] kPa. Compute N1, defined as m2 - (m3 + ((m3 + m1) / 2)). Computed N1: -0.6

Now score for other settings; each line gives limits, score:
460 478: 1.13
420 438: 1.36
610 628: 1.29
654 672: 1.37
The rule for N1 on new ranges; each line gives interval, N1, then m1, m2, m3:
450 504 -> -0.5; 0.078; 1.13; 1.044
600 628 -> -0.1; 0.164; 1.14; 0.7915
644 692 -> -0.6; 0.099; 1.33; 1.267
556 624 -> -0.2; 0.164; 0.94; 0.7035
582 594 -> -0.4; 0.050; 0.92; 0.8379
